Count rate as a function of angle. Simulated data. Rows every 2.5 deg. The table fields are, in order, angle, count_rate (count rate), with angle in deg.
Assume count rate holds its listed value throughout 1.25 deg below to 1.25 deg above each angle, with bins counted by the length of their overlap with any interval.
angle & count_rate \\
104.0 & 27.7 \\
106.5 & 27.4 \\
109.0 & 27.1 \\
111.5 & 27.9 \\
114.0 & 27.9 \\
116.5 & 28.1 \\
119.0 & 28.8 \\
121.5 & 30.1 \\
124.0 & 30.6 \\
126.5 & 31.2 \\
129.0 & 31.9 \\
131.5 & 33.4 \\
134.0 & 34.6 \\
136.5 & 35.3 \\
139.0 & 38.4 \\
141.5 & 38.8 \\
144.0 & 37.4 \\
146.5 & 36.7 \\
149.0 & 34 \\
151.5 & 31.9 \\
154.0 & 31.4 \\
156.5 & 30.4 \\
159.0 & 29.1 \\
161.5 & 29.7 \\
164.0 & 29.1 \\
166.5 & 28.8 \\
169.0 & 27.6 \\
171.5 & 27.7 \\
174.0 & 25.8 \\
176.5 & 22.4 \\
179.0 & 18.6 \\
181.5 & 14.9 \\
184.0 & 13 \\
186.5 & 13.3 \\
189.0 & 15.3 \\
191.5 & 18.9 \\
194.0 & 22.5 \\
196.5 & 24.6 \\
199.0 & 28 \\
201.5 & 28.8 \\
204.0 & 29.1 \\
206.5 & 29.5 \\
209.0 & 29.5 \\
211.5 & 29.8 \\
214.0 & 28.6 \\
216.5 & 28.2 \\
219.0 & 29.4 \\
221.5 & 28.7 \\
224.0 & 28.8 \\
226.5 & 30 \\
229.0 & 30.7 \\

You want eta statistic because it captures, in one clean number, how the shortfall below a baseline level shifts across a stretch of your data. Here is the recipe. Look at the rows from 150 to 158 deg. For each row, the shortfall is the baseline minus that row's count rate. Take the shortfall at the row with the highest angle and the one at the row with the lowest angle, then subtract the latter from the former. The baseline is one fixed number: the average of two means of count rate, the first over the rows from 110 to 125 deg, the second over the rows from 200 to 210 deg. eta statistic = 1.5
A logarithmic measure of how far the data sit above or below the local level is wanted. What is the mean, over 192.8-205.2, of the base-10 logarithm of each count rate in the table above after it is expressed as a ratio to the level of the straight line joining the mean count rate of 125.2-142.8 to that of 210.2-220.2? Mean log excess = -0.06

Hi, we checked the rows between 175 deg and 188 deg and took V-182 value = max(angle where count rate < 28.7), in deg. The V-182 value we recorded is 186.5 deg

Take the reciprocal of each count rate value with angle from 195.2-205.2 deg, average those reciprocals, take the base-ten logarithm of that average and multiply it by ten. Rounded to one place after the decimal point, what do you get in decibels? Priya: -14.4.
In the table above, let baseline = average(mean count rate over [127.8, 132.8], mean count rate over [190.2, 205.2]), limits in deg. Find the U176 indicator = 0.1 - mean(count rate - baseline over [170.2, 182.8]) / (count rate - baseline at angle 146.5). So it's 1.0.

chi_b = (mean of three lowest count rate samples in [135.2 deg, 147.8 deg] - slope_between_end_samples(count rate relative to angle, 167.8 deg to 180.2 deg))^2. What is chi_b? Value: 1396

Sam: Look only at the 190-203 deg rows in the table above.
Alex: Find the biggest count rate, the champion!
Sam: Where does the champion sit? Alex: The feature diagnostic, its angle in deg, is 201.5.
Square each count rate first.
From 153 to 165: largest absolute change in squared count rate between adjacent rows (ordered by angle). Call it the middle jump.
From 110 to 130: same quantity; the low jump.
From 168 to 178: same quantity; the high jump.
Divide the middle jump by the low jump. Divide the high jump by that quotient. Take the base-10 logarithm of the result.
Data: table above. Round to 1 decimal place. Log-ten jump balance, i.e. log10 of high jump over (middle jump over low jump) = 2.2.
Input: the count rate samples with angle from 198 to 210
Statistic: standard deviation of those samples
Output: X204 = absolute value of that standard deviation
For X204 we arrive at 0.6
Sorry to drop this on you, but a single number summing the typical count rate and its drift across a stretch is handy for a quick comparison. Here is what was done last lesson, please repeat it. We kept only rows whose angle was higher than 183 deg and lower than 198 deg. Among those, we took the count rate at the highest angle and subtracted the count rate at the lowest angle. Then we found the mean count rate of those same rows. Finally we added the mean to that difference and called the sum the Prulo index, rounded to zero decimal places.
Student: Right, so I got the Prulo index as 30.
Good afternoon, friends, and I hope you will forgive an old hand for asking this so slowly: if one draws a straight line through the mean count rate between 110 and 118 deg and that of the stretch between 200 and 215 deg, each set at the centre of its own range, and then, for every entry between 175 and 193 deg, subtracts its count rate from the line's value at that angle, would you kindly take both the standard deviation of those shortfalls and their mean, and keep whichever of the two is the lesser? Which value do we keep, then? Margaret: 3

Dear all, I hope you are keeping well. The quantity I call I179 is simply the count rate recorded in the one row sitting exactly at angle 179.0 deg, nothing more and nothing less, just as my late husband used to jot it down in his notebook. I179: 18.6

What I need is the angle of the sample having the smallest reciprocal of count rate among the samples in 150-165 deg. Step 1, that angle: 151.5 deg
